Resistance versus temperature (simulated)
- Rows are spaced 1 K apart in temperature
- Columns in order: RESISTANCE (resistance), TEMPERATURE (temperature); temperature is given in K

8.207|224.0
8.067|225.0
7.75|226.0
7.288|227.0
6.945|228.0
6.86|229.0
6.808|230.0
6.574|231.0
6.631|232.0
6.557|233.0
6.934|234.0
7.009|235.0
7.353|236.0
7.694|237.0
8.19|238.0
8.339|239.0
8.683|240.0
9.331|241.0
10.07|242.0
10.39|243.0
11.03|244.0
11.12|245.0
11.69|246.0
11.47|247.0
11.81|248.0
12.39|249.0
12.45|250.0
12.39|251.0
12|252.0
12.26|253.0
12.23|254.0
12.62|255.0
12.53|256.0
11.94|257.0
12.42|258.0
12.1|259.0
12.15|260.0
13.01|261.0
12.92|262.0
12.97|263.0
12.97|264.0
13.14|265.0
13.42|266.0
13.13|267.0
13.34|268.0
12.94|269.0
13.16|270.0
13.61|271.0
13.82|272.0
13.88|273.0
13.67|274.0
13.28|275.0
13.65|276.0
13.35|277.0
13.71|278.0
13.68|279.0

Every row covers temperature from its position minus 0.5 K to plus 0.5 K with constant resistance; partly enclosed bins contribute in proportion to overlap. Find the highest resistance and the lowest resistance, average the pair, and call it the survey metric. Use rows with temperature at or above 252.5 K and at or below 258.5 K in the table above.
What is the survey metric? 12.3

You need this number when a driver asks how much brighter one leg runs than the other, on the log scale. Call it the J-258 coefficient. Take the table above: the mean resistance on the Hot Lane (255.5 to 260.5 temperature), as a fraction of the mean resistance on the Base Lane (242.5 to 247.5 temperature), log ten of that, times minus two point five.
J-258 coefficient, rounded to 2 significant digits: -0.10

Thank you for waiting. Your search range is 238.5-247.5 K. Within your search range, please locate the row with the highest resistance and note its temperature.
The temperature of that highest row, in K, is 246.0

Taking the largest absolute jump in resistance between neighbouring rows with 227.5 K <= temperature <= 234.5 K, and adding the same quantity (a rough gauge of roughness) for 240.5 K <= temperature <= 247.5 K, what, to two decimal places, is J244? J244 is 1.12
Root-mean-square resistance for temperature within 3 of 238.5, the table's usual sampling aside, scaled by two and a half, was 21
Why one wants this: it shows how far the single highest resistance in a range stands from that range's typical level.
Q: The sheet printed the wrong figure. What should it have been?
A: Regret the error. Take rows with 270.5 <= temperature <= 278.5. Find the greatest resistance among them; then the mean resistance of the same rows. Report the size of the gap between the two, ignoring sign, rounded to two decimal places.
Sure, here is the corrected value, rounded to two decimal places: 0.26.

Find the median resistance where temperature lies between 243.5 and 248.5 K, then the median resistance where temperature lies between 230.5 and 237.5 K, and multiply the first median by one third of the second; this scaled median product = 27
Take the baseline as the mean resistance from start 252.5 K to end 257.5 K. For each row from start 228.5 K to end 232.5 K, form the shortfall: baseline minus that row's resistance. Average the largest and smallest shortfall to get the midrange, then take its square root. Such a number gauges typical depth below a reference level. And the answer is 2.4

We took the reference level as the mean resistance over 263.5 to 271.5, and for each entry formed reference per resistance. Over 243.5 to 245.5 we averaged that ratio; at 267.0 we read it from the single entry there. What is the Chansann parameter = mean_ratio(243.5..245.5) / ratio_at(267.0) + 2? 3.2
